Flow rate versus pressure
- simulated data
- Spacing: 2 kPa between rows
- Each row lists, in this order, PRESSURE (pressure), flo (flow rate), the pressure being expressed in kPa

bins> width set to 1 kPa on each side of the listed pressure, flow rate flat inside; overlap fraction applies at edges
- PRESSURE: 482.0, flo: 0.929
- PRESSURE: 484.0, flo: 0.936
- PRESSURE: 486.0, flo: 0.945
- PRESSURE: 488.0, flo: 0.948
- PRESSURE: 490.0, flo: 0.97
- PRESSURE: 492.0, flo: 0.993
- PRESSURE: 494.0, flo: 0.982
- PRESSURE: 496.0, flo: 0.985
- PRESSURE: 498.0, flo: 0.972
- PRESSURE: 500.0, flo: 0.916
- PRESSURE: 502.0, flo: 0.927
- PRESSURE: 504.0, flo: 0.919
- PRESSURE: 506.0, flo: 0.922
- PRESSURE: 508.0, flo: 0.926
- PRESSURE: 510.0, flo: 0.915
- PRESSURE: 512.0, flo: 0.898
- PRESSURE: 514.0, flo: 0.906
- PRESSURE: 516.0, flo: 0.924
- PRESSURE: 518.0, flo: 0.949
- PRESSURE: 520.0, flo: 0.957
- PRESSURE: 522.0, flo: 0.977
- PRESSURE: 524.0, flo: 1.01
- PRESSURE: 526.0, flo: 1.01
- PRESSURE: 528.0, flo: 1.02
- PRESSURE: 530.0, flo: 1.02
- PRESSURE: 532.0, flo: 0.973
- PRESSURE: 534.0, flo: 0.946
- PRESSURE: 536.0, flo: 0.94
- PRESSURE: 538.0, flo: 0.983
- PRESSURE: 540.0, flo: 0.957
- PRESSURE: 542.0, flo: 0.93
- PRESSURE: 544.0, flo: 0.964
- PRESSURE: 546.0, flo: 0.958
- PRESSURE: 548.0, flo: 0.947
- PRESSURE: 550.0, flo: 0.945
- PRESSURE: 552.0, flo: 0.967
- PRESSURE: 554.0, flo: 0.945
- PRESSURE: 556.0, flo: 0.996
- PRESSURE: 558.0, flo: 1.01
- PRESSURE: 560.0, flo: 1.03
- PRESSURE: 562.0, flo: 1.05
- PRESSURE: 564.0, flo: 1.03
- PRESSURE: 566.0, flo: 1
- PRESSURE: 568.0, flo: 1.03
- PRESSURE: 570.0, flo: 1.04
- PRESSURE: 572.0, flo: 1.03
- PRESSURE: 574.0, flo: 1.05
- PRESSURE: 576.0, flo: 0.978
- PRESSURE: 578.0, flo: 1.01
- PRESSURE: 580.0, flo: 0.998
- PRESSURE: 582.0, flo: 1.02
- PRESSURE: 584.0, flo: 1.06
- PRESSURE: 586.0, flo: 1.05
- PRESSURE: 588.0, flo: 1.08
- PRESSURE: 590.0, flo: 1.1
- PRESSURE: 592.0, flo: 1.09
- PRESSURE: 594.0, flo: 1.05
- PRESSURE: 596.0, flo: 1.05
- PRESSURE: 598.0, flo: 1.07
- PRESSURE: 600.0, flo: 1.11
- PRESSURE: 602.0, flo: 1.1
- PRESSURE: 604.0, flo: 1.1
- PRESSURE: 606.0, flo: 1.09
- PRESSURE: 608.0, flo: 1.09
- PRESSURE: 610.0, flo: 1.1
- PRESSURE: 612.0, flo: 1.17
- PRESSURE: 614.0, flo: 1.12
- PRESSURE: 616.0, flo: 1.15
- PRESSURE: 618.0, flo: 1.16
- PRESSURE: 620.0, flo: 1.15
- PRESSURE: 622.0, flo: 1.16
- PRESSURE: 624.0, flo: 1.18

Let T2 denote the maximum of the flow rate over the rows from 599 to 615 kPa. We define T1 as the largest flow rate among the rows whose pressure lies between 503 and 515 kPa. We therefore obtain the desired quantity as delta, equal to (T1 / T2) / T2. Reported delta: 0.68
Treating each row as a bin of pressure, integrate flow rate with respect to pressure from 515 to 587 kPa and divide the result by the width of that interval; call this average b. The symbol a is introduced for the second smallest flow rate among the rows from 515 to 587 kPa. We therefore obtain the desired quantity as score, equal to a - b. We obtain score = -0.062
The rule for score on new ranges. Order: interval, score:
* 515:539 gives -0.036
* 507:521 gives -0.019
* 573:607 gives -0.061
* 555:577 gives -0.026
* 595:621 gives -0.042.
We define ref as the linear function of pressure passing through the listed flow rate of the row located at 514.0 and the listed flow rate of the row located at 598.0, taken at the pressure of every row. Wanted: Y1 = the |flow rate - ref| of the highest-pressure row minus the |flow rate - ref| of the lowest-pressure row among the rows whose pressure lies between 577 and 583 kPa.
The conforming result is -0.002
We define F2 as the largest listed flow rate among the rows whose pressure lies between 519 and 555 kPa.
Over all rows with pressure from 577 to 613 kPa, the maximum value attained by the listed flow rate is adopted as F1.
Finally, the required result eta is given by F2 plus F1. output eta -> 2.19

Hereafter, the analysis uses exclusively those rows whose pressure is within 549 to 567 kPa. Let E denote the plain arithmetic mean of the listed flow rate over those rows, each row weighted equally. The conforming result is 1.00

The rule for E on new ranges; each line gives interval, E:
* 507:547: 0.96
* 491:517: 0.94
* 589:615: 1.10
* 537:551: 0.95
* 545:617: 1.04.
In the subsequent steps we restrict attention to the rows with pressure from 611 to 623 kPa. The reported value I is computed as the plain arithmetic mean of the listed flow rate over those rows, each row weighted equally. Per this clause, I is 1.15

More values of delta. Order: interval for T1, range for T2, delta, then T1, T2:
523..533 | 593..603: 0.83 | 1.02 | 1.11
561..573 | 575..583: 1.01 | 1.05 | 1.02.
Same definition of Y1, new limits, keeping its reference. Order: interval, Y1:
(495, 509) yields -0.082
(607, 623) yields 0.043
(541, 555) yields 0.008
